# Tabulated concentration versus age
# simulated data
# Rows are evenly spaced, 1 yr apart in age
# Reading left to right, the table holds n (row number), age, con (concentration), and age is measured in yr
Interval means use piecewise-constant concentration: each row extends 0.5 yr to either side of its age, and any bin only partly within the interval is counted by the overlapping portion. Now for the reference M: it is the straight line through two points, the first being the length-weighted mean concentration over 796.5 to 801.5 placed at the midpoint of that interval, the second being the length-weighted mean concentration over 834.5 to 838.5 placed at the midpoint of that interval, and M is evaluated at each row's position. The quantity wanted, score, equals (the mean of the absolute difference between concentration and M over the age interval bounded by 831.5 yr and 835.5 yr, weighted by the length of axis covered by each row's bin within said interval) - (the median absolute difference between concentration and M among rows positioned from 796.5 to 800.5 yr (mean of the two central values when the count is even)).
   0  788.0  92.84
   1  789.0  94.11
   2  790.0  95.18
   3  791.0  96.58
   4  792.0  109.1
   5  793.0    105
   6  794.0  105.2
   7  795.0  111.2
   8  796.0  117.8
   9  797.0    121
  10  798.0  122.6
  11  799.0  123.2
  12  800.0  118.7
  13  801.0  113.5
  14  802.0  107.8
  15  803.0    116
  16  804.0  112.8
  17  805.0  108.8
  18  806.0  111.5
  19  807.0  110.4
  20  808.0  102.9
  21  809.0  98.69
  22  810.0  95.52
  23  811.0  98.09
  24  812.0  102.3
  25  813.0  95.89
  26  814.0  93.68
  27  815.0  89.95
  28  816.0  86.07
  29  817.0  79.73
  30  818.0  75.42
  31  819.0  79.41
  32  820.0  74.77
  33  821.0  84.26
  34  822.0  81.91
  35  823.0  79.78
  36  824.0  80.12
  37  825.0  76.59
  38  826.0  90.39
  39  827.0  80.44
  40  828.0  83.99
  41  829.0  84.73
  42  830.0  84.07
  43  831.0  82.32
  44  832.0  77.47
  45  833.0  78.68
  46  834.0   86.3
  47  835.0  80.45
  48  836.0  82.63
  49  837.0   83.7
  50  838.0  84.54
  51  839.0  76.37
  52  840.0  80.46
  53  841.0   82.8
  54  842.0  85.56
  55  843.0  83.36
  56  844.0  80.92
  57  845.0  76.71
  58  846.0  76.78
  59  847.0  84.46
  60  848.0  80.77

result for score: 4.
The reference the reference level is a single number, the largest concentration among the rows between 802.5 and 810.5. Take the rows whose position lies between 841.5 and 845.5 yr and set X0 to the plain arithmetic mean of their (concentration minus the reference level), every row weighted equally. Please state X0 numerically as -34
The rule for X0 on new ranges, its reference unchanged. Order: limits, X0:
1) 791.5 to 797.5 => -4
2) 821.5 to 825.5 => -36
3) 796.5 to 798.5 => 6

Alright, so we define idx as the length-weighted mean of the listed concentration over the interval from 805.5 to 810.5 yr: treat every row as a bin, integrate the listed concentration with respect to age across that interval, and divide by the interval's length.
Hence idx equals 104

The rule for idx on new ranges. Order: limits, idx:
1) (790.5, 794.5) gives 104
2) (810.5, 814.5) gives 97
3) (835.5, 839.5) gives 82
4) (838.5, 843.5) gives 82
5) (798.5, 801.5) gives 118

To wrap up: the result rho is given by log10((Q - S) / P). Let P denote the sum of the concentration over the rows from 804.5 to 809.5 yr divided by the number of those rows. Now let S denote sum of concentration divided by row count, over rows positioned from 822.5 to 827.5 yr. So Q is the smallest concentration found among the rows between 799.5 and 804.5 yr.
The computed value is -0.607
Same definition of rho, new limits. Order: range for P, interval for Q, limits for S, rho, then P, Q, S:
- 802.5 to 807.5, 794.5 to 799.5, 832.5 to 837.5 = -0.589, 112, 111.2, 82.4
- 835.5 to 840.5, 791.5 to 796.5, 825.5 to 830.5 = -0.604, 82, 105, 84.7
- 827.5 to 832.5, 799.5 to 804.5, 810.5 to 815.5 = -0.844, 83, 107.8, 96.0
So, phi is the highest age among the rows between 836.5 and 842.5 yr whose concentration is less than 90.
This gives 842.0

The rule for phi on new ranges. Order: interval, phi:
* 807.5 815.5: 815.0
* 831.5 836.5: 836.0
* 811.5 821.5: 821.0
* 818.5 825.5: 825.0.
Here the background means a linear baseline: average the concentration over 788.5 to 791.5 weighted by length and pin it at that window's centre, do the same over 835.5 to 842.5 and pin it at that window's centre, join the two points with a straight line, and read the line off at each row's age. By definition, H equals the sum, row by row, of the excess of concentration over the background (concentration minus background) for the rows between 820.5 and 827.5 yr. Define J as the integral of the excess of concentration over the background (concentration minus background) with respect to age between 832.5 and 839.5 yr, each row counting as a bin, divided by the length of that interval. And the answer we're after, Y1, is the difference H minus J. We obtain -29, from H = -30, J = -1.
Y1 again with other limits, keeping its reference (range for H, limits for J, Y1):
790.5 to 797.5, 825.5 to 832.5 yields 108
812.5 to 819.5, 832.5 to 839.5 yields -17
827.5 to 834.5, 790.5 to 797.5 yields -29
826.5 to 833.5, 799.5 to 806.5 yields -42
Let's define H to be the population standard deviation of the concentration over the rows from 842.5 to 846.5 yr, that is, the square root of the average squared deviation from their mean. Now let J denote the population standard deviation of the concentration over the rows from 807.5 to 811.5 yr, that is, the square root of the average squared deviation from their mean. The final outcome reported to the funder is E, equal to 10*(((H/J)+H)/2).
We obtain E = 20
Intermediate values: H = 2.8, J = 2.6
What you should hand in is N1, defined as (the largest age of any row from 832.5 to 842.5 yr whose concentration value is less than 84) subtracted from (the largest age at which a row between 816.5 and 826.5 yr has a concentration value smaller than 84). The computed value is -16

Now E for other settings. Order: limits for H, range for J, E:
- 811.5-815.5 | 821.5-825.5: 34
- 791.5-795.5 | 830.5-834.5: 17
